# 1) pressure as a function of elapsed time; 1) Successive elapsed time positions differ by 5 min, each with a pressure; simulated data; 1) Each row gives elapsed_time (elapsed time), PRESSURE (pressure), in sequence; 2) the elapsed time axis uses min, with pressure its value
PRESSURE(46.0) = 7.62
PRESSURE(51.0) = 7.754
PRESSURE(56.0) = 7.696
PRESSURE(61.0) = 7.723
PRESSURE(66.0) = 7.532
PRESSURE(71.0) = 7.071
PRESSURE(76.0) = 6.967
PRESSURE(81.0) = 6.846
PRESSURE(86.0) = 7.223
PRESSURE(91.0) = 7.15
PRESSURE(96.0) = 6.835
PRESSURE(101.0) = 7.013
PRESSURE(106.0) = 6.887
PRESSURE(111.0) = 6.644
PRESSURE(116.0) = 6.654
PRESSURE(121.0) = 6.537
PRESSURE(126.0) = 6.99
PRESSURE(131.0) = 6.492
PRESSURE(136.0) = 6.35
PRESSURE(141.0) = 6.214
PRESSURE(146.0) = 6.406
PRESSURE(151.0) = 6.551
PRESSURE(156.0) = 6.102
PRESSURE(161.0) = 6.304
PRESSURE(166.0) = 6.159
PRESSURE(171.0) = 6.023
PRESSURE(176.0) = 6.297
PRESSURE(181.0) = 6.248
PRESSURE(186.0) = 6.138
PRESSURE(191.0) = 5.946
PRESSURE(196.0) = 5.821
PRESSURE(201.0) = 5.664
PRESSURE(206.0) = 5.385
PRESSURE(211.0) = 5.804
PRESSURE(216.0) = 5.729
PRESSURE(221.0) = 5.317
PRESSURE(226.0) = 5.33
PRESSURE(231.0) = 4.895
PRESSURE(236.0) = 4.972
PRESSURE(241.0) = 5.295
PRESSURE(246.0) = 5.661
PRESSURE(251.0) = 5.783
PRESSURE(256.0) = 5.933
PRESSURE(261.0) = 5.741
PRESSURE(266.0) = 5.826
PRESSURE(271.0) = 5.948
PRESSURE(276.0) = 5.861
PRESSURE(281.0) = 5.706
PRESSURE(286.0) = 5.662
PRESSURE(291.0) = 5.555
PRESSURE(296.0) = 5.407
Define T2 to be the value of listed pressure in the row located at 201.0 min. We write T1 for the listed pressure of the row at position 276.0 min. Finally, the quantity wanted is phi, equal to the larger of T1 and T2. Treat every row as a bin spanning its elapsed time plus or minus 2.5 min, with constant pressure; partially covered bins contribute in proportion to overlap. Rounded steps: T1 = 5.861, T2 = 5.664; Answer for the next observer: 5.9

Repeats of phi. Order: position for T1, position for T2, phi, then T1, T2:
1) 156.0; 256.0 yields 6.1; 6.102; 5.933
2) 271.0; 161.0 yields 6.3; 5.948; 6.304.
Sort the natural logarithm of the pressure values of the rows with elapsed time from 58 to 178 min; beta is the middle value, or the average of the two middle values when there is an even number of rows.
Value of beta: 1.89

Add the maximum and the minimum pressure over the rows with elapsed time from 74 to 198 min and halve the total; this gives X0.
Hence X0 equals 6.5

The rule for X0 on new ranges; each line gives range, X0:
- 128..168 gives 6.3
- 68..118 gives 6.9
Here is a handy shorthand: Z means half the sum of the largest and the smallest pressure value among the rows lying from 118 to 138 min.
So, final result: 6.7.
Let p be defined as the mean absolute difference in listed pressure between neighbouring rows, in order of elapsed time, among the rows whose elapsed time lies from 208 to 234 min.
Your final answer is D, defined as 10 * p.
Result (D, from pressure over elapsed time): 2.34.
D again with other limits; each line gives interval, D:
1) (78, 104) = 2.36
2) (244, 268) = 1.37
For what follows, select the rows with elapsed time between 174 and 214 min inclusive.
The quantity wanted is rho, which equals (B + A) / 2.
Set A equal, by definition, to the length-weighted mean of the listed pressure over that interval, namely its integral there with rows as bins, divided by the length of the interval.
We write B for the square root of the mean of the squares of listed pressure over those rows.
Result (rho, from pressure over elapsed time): 5.91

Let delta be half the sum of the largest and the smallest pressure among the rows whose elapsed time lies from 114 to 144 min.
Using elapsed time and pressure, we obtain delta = 6.60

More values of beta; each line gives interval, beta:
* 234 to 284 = 1.75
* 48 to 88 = 2.00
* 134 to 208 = 1.82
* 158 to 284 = 1.76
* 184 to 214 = 1.76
